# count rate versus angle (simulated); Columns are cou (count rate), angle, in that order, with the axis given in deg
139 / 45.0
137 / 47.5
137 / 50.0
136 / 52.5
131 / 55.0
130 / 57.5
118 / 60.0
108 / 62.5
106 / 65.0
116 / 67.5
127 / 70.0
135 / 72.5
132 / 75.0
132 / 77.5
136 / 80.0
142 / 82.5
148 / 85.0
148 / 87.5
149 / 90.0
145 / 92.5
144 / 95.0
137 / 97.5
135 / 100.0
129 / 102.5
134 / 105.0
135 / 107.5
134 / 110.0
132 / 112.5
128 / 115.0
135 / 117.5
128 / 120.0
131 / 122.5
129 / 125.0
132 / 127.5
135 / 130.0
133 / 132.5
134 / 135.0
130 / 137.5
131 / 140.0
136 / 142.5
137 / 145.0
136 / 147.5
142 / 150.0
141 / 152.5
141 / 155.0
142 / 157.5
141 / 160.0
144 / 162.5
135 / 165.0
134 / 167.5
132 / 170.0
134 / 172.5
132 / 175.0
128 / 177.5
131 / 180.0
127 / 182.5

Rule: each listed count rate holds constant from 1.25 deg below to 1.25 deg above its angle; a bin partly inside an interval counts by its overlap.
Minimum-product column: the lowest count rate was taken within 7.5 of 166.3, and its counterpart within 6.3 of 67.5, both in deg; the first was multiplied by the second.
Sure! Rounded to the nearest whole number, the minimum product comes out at 13992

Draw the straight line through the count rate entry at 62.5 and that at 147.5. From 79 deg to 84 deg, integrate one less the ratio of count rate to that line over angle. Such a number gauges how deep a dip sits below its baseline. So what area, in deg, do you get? -1.1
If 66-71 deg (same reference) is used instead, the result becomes -0.5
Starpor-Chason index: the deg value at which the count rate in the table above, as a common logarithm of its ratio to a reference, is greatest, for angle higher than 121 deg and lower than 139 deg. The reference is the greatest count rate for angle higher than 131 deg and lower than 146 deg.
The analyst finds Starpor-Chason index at 130.0 deg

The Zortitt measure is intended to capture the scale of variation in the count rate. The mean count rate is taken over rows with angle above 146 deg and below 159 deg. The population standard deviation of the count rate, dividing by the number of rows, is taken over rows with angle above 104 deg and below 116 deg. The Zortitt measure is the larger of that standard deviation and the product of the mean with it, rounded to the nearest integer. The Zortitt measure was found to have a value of 351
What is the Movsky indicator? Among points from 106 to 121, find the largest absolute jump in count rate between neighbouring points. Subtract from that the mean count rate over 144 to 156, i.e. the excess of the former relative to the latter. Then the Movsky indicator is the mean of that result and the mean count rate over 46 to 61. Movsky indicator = 0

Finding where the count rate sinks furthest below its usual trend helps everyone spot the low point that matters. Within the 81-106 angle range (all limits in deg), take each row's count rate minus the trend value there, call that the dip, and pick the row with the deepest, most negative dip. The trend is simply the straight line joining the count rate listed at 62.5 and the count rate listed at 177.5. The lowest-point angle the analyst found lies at 102.5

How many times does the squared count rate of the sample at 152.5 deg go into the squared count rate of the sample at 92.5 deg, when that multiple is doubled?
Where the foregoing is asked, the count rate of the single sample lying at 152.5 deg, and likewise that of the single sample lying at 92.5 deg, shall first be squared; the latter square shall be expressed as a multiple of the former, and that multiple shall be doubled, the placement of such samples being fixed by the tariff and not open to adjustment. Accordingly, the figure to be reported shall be 2.12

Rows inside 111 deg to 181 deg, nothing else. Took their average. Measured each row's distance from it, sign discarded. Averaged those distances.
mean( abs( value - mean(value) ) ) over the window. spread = 3.7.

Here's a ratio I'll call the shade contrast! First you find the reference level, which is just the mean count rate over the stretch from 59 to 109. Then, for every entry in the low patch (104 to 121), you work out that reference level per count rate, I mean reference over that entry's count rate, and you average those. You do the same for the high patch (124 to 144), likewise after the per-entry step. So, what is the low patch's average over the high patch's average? 1.00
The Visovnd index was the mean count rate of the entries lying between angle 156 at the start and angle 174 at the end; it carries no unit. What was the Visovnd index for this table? 137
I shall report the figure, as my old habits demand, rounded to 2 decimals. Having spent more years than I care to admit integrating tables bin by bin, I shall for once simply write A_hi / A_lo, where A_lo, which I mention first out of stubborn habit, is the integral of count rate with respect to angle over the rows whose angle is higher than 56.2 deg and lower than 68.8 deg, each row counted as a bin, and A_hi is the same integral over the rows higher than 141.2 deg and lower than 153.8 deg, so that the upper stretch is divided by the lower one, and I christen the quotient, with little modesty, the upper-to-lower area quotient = 1.20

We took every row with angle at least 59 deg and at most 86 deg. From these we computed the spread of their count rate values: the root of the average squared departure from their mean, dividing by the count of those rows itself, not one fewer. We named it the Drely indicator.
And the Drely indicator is 13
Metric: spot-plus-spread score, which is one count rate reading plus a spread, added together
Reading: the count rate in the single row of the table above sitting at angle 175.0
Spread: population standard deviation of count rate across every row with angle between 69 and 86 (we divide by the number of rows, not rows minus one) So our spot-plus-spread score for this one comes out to 138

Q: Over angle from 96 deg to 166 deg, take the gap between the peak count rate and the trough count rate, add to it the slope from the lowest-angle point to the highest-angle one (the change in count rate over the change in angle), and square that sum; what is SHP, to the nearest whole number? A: 255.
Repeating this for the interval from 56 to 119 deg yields 1856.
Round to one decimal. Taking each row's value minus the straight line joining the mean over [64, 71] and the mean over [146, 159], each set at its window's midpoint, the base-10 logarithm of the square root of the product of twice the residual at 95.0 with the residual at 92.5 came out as 1.5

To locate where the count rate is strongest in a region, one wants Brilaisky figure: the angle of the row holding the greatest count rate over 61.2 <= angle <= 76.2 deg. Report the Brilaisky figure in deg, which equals 72.5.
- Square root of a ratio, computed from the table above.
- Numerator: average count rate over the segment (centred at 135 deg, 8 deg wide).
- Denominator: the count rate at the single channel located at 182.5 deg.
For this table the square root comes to 1.02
